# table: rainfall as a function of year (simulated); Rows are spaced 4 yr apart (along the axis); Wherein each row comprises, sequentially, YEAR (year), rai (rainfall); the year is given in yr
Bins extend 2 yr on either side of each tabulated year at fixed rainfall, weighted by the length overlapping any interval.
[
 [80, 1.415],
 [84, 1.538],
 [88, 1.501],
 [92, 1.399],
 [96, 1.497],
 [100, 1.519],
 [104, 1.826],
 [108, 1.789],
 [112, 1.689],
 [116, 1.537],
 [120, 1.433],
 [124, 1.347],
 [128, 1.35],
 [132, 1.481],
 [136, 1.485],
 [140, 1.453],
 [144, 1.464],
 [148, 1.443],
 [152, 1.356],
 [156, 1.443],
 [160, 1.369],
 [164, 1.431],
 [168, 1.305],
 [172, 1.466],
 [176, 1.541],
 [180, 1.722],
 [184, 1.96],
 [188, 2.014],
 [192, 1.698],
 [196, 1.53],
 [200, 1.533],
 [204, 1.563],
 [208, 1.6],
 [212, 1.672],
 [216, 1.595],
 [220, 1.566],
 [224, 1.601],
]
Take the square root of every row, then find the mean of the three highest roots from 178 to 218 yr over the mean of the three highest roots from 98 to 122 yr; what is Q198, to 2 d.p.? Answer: 1.04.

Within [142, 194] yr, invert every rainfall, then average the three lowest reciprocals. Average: 0.53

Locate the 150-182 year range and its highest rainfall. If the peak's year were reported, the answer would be 180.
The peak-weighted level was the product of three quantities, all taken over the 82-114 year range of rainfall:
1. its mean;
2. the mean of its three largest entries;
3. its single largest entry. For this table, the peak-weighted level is 5.1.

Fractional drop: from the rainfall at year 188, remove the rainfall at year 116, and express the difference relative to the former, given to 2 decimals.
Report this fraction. 0.24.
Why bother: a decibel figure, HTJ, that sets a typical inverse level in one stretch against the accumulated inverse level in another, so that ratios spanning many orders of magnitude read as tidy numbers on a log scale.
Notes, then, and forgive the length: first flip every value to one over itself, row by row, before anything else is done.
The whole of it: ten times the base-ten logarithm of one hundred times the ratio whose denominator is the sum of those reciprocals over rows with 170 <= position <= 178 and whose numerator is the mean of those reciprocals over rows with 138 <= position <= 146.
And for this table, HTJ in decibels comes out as 17.1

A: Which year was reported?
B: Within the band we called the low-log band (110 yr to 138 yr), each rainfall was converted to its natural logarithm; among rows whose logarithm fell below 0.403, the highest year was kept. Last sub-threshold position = 136 yr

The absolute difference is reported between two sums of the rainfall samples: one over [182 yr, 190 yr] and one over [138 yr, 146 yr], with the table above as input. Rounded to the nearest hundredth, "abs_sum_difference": 1.06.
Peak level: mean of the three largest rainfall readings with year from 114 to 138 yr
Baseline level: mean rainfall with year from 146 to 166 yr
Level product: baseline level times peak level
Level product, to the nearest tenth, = 2.1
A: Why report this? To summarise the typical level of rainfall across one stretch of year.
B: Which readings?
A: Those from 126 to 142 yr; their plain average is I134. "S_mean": 1.44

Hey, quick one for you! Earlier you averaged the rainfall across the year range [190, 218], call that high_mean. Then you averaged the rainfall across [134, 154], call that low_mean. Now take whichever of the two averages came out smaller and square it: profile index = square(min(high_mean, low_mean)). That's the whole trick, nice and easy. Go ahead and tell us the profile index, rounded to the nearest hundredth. 2.07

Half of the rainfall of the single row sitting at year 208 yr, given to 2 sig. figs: 0.80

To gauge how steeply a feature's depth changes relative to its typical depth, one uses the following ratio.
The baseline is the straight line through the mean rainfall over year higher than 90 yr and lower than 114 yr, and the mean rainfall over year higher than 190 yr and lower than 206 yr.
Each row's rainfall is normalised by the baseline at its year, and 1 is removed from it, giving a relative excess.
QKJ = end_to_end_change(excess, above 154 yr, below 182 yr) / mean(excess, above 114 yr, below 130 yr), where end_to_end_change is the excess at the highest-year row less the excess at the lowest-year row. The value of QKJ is -1.5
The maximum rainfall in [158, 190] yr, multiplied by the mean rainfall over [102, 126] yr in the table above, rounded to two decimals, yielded 3.23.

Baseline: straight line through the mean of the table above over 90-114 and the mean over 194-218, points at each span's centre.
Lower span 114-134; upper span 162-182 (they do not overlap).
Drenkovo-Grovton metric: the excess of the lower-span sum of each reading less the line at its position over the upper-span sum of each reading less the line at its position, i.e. -0.4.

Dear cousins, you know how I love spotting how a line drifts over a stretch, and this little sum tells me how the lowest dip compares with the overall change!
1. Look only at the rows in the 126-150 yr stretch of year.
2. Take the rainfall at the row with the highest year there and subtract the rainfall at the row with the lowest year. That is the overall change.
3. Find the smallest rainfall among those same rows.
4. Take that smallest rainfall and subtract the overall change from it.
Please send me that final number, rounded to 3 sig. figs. 1.26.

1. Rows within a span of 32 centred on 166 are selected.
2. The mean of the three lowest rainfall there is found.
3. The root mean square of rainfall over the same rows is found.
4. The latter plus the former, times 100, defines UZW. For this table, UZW 280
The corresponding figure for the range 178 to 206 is 327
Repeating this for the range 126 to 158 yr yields 282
